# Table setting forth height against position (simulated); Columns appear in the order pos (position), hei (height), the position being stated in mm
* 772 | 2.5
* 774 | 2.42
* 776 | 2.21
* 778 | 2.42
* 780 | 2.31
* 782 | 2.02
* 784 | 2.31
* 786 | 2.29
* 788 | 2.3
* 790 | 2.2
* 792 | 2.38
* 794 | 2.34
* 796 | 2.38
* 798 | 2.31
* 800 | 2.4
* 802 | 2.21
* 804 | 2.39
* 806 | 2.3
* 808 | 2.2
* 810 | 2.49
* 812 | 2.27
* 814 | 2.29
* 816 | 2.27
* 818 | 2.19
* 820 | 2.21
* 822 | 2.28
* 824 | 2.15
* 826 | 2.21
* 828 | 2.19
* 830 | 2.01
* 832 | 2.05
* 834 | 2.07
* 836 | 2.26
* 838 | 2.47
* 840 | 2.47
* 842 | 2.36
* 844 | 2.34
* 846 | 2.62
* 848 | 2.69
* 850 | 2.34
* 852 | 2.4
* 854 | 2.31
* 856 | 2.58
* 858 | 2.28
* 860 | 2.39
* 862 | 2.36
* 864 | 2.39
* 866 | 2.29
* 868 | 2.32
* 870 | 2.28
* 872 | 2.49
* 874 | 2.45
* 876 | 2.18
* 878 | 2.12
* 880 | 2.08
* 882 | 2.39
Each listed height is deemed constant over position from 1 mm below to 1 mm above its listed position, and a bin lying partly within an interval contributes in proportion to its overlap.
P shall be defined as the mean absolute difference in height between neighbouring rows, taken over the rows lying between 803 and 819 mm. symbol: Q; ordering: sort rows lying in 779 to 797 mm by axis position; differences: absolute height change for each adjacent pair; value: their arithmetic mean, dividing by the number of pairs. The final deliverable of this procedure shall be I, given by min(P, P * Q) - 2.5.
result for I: -2.49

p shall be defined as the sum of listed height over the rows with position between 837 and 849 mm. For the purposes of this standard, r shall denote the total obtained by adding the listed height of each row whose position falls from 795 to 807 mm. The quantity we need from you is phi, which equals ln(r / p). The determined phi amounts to -0.07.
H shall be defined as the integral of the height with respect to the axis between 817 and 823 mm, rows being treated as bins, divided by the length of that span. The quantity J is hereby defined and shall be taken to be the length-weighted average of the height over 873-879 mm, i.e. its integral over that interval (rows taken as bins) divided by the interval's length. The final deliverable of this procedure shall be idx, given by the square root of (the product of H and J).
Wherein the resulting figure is 2.24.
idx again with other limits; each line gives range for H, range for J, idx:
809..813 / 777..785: 2.32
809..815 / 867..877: 2.35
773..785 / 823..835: 2.20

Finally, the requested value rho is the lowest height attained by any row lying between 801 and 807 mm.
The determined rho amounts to 2.21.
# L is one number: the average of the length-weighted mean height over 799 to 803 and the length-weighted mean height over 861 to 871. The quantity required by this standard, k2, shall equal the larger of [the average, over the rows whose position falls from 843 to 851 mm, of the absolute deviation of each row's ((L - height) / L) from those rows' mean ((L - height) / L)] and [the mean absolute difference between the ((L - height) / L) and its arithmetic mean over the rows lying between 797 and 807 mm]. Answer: 0.068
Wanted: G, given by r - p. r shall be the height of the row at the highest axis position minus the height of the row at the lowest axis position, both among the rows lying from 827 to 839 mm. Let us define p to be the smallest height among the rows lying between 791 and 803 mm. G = -1.93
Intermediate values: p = 2.21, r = 0.28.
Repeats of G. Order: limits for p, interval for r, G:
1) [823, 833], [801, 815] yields -1.93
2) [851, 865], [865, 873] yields -2.08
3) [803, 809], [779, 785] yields -2.20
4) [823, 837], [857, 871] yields -2.01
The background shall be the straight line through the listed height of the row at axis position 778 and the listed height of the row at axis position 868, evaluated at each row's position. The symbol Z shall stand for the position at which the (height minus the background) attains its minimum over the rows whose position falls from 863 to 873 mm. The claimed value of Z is 870 mm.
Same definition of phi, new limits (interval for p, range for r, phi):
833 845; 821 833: -0.08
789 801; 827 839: -0.07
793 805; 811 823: -0.04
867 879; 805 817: 0.00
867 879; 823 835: -0.09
